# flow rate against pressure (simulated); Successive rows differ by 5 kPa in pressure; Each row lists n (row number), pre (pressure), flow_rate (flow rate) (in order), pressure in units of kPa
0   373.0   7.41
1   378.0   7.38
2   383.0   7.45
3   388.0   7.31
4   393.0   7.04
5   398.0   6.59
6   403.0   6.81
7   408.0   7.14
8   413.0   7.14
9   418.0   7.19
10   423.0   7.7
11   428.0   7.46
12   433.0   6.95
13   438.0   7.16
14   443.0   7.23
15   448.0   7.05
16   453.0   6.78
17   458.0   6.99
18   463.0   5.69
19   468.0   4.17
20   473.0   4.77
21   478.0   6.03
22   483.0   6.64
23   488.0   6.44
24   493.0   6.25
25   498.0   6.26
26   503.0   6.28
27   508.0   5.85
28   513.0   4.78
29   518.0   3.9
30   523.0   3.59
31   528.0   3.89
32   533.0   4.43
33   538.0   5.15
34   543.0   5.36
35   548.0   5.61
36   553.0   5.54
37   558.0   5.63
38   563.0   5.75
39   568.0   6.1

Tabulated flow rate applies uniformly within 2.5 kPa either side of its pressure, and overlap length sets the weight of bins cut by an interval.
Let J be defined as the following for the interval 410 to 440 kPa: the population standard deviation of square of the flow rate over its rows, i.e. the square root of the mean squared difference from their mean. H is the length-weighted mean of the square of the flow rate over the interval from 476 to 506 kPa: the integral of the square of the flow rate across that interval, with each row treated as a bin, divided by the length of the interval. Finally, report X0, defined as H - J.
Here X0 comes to 36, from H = 40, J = 3.6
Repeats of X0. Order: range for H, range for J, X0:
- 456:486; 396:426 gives 29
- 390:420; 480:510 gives 46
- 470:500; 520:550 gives 30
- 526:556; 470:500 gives 19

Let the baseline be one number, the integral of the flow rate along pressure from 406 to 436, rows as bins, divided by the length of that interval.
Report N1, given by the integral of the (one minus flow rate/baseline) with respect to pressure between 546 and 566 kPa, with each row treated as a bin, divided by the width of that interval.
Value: 0.22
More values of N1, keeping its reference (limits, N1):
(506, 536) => 0.39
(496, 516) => 0.21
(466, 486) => 0.25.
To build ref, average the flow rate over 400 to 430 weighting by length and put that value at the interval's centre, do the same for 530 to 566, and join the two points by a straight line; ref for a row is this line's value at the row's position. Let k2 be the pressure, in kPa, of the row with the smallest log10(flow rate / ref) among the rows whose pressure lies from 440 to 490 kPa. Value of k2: 468.0 kPa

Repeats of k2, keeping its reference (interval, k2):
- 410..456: 413.0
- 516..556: 523.0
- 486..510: 508.0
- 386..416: 398.0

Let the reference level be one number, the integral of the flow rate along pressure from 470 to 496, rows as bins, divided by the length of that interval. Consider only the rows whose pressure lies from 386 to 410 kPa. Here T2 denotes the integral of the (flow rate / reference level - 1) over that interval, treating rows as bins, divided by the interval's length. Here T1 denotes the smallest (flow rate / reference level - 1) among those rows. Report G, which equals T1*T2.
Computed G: 0.016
